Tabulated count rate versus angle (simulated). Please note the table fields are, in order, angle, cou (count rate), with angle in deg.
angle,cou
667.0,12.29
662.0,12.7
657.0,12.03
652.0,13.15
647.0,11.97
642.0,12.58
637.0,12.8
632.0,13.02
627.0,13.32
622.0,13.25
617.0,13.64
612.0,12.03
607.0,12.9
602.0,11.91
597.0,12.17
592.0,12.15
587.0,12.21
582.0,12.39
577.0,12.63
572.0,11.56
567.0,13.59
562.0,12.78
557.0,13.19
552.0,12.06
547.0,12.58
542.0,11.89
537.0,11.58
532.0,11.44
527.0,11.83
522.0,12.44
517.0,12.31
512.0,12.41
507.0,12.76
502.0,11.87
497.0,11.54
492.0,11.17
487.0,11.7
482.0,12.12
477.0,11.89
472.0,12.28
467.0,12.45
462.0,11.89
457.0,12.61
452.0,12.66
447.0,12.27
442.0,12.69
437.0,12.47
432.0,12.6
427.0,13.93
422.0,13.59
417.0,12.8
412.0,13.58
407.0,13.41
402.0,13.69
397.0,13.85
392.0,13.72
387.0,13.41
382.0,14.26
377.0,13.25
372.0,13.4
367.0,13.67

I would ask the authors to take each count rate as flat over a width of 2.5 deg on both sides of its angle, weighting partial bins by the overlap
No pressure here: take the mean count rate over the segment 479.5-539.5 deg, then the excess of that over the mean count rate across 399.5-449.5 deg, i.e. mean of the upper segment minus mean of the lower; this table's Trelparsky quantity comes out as -1.17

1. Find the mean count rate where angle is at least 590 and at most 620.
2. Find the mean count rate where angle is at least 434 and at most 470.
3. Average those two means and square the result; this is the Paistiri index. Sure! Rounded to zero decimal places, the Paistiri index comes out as 155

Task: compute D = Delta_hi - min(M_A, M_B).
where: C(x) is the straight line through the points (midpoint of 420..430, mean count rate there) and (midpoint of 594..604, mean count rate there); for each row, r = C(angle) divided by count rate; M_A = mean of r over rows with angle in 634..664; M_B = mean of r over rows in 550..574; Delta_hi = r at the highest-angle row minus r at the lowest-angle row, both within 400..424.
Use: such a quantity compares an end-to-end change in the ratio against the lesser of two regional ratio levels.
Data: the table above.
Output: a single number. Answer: -0.93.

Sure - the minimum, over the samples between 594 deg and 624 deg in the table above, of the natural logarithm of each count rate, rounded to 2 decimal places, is 2.48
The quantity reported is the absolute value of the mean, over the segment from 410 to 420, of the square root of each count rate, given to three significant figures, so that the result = 3.63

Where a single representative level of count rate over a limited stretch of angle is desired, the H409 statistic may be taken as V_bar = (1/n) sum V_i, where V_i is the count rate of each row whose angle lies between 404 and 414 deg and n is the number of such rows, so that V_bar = 13.5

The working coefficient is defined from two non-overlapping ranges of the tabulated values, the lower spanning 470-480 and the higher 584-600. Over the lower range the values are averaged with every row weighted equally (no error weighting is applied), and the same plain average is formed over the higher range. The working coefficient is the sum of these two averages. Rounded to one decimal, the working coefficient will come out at 24.3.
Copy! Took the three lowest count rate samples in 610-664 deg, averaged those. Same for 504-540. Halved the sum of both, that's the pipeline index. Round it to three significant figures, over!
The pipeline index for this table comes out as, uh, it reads 11.8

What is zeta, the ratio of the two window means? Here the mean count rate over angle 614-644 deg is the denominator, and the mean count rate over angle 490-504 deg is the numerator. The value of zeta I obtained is 0.88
